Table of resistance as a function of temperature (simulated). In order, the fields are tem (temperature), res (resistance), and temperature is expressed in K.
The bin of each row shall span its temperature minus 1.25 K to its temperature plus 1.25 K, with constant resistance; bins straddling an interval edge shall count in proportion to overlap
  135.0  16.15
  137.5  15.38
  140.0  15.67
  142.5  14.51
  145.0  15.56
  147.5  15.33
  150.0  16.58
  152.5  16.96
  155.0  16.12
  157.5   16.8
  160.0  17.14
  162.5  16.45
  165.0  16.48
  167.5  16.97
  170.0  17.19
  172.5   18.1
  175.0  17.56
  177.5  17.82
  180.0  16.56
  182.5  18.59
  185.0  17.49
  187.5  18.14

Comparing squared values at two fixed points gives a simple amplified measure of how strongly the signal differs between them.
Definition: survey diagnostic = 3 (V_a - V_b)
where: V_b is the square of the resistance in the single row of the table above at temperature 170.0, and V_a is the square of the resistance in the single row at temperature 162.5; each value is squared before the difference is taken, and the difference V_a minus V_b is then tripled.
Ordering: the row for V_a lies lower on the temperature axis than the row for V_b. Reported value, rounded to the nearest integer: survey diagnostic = -75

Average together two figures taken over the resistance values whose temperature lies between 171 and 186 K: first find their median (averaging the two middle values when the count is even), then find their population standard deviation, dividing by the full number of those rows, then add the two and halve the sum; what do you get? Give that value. 9.2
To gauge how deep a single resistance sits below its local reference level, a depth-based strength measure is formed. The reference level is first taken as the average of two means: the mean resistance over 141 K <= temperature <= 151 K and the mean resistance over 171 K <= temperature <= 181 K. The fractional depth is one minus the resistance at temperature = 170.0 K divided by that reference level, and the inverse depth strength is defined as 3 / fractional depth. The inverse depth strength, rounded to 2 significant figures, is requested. -72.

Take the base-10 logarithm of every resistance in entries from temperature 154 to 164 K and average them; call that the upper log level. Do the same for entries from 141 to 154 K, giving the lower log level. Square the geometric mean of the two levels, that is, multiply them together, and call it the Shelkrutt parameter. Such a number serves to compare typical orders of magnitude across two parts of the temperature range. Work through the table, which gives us 1.46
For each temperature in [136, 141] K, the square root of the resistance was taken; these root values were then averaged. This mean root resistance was 3.94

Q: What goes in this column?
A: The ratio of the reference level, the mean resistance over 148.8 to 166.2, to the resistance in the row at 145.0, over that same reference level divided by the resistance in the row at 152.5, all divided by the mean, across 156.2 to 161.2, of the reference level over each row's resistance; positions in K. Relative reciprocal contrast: 1.11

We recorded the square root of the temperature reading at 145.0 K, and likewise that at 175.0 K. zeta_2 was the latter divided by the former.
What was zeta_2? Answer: 1.06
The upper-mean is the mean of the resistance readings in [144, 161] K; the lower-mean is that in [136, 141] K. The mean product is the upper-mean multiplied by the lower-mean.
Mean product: 254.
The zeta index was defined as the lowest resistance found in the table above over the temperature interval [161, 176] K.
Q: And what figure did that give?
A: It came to 16.45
